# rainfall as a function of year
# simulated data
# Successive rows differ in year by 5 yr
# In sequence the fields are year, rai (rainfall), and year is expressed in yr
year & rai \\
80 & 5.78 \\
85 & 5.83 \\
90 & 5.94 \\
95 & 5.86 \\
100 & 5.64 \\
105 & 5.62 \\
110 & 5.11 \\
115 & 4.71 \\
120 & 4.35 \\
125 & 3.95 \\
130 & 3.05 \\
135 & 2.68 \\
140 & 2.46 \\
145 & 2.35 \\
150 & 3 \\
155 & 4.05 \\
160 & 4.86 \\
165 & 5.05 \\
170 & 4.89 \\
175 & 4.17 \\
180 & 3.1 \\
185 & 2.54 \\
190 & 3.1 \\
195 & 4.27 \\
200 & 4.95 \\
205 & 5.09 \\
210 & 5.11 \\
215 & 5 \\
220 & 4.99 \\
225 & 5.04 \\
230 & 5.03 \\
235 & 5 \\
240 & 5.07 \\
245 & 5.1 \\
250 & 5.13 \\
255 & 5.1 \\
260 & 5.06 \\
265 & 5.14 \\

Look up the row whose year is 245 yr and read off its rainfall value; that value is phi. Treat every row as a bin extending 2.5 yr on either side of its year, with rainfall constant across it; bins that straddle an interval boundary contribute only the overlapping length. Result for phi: 5.1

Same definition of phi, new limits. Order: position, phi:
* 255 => 5.1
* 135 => 2.68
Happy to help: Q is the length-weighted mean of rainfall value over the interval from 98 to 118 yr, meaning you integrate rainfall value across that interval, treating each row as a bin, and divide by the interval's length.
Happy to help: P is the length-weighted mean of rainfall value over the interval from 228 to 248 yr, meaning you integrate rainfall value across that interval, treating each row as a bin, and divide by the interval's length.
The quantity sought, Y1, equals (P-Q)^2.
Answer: 0.0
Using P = 5.1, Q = 5.2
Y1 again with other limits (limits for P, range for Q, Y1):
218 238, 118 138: 2.4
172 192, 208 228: 3.1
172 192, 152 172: 1.9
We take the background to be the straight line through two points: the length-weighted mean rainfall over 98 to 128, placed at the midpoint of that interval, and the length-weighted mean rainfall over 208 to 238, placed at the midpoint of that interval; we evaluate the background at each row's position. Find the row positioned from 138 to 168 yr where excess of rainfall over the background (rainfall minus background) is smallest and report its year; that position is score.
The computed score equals 145 yr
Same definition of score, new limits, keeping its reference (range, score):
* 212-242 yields 235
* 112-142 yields 140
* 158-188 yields 185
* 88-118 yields 115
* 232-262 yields 235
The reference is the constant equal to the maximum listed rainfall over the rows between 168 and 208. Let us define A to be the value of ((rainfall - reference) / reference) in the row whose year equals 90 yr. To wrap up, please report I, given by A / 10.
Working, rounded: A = 0.167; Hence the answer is 0.0167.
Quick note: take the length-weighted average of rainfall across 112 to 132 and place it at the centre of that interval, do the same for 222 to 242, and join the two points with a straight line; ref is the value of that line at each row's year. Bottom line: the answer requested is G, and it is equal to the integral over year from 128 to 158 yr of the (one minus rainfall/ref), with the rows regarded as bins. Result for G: 9.1 yr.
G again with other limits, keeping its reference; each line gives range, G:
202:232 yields -0.9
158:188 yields 2.8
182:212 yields 3.8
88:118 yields -12.0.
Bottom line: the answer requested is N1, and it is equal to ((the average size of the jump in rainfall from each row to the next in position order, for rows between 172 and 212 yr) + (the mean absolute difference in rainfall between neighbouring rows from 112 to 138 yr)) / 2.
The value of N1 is 0.55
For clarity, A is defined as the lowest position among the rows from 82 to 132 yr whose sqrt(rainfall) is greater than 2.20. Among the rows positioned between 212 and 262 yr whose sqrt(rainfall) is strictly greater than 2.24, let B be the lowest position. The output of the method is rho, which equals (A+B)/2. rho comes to 155.0 yr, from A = 85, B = 225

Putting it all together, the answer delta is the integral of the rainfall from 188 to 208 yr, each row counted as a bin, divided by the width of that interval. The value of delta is 4.4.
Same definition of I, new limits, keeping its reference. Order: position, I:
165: -0.0008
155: -0.0204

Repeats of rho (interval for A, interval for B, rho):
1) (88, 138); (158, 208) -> 127.5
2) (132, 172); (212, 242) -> 192.5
